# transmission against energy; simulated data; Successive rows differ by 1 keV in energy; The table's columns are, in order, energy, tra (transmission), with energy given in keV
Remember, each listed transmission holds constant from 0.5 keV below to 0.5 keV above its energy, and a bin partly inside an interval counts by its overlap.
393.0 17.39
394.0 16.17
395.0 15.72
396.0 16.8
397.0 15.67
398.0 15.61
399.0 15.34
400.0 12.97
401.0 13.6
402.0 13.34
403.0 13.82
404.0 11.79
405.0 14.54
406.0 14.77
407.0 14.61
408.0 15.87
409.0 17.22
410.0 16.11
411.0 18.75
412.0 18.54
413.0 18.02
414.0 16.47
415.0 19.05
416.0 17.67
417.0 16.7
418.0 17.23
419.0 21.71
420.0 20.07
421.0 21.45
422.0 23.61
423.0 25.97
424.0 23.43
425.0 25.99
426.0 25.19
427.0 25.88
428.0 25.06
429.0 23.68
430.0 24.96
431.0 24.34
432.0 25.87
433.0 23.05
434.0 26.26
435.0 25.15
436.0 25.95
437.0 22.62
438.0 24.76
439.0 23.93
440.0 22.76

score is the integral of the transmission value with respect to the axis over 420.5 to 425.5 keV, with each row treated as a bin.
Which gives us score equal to 120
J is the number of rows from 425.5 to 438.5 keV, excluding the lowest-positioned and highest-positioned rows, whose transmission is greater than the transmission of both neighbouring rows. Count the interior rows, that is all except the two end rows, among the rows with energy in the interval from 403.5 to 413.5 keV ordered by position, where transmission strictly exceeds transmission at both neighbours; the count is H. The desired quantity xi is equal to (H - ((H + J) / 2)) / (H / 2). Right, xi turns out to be -0.67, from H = 3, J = 5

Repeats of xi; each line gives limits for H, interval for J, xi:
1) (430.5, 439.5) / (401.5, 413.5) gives 0.00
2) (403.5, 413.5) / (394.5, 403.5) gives 0.33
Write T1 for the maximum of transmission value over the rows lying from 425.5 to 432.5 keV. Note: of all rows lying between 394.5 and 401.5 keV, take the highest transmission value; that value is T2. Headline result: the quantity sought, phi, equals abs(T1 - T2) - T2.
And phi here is -7.7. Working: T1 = 25.88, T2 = 16.8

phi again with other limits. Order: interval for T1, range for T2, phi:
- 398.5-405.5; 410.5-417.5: -15.3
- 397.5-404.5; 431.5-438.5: -15.6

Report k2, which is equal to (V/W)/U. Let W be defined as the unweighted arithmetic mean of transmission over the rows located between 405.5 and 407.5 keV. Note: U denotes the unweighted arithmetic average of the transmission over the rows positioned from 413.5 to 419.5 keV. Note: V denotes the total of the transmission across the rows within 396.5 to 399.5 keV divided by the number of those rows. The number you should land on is 0.06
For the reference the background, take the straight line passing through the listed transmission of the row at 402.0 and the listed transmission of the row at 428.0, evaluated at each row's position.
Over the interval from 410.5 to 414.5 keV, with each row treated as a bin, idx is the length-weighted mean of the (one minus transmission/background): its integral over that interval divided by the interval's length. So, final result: 0.01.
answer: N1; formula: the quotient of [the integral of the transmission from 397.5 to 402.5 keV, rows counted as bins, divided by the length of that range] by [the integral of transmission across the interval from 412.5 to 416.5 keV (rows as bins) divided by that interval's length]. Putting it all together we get 0.80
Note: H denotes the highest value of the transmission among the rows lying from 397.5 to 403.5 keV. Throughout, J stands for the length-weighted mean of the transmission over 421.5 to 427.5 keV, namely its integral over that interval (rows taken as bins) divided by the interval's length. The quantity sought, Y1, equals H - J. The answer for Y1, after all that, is -9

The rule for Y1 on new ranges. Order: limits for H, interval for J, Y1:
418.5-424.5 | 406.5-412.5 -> 9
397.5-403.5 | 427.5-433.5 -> -9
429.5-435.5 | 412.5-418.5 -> 9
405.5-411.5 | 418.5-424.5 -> -4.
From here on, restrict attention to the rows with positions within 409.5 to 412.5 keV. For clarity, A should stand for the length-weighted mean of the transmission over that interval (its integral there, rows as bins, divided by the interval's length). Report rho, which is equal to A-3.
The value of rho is 15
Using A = 17.8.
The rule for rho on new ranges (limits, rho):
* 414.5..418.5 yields 15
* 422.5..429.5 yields 22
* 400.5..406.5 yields 11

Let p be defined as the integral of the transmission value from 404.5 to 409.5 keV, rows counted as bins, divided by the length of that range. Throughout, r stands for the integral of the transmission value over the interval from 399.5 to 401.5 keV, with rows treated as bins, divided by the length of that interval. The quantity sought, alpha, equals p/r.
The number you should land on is 1.2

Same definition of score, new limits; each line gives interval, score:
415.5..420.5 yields 93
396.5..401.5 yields 73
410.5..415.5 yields 91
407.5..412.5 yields 86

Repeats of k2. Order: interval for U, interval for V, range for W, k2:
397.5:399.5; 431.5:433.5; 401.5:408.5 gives 0.11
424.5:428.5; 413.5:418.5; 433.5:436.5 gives 0.03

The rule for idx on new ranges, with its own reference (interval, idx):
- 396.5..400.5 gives -0.27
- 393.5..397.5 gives -0.55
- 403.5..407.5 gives 0.07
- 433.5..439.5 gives 0.14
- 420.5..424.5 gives -0.05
